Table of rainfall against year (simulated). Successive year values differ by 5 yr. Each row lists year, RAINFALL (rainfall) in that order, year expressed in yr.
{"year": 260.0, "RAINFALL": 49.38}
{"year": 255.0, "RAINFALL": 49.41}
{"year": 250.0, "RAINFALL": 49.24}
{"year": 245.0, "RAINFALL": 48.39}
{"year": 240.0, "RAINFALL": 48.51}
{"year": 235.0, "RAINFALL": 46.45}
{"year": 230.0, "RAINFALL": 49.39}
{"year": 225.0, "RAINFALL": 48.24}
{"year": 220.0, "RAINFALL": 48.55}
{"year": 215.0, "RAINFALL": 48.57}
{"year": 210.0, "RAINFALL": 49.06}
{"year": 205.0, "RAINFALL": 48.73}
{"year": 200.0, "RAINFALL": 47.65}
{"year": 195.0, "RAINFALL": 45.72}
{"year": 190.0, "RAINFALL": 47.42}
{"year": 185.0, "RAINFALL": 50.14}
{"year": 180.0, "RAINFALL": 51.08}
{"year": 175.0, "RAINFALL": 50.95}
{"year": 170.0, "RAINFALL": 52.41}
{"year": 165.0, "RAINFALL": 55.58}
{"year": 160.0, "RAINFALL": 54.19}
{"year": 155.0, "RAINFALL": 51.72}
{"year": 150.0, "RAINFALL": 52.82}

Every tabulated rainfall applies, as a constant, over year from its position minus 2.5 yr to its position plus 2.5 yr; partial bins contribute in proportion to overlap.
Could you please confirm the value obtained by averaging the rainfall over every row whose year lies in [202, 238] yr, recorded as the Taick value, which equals 48.4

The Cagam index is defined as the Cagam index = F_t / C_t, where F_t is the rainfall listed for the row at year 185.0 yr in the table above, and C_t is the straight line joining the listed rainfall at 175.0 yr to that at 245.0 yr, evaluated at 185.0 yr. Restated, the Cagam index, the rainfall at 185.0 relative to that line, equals 0.99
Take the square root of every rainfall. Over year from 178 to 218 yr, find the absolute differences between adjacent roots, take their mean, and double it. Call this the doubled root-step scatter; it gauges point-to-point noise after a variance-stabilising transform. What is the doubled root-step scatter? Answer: 0.19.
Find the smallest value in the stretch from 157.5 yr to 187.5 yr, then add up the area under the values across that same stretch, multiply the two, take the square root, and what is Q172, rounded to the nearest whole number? 281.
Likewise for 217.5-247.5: 259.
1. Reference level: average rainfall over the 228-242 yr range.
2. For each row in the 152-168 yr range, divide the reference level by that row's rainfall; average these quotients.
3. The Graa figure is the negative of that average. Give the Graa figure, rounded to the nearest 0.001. -0.895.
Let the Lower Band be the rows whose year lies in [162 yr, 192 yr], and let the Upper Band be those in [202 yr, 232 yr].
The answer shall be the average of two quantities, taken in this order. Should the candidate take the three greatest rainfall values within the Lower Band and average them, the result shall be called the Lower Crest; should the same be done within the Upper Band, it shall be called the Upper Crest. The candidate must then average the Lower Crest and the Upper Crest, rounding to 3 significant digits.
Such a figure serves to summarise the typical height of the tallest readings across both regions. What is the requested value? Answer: 51.0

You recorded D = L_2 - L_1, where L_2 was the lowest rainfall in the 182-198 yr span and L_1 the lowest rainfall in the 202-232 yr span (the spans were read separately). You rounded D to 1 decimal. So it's -2.5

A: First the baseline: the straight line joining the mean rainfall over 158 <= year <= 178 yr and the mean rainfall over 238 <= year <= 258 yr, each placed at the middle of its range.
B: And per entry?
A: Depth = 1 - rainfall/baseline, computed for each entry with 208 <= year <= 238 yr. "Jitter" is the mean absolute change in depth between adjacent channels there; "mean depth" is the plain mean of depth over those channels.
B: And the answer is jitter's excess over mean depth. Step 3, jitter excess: -0.019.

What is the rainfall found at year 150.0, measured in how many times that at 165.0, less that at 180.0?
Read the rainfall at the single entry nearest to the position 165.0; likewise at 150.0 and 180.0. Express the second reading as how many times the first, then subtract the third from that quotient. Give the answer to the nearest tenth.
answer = -50.1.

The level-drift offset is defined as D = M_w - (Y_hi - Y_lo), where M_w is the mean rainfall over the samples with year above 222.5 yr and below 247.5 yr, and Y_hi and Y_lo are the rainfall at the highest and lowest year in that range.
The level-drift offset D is 48.0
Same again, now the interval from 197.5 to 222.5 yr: 47.6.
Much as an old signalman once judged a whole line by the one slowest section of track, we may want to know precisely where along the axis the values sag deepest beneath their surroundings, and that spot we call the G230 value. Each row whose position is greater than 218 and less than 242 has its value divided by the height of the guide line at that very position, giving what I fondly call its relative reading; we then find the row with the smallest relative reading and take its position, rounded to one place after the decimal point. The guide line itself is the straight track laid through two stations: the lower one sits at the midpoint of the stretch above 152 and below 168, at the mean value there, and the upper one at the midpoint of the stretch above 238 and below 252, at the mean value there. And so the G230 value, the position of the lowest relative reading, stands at 235.0 yr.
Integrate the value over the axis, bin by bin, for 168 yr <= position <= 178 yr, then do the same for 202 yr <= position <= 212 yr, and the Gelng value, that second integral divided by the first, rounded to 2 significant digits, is 0.95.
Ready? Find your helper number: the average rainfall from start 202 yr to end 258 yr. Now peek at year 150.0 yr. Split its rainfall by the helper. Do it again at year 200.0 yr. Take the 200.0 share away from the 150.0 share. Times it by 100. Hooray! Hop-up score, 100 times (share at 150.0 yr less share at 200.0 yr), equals 11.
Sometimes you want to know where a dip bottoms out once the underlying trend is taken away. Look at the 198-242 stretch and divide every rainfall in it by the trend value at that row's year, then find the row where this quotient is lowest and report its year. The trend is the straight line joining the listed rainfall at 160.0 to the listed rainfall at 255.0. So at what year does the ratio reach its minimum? 200.0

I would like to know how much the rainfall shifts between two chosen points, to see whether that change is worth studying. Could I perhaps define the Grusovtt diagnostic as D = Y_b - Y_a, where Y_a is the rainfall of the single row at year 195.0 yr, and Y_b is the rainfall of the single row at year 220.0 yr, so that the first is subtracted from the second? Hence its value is 2.8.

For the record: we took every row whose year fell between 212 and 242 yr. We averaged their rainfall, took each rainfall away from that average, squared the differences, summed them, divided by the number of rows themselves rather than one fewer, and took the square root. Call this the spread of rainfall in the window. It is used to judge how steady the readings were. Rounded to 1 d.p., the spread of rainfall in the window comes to 0.9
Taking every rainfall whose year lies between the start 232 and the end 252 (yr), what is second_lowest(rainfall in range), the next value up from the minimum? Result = 48.39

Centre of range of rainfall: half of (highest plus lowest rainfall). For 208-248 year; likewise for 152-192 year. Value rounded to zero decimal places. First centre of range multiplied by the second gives 2468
